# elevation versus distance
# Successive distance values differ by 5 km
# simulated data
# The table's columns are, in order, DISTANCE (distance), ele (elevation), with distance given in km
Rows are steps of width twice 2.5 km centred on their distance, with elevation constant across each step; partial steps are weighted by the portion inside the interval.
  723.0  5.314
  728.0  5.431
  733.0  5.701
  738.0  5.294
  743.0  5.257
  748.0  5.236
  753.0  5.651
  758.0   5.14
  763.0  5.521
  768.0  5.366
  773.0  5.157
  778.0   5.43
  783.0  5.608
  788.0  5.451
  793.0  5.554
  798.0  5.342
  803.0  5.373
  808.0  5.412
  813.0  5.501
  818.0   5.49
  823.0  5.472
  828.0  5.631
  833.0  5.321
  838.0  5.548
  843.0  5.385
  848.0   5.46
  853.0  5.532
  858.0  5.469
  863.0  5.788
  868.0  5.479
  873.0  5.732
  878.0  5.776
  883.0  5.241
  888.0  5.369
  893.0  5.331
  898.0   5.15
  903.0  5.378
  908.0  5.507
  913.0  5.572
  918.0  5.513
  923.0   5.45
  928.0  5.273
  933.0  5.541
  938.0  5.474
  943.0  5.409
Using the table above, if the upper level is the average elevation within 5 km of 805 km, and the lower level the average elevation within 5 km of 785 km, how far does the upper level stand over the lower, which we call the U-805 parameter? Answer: -0.14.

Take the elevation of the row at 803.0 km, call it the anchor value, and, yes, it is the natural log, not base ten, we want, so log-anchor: 1.68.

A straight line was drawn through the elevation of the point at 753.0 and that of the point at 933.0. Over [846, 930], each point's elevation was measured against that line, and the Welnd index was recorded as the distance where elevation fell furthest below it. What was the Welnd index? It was 898.0 km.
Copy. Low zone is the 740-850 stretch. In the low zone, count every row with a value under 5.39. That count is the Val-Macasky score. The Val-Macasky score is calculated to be 9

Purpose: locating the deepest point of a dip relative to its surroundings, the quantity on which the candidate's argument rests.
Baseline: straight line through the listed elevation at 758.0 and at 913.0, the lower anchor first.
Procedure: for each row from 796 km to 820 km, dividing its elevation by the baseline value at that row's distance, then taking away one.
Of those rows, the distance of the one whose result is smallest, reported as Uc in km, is 798.0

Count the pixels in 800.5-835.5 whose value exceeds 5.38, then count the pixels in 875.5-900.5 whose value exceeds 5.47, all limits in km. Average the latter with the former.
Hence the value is 3.00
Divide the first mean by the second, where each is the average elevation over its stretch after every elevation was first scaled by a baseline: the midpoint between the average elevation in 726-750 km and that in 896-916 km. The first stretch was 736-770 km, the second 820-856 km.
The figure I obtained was 0.98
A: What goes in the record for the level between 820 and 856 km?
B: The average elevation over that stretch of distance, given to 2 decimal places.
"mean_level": 5.48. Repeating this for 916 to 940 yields 5.45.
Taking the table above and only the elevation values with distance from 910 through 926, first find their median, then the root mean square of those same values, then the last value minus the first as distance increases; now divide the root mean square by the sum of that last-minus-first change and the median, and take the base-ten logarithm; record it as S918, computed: 0.010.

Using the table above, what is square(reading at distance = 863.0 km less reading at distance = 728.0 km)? 0.13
